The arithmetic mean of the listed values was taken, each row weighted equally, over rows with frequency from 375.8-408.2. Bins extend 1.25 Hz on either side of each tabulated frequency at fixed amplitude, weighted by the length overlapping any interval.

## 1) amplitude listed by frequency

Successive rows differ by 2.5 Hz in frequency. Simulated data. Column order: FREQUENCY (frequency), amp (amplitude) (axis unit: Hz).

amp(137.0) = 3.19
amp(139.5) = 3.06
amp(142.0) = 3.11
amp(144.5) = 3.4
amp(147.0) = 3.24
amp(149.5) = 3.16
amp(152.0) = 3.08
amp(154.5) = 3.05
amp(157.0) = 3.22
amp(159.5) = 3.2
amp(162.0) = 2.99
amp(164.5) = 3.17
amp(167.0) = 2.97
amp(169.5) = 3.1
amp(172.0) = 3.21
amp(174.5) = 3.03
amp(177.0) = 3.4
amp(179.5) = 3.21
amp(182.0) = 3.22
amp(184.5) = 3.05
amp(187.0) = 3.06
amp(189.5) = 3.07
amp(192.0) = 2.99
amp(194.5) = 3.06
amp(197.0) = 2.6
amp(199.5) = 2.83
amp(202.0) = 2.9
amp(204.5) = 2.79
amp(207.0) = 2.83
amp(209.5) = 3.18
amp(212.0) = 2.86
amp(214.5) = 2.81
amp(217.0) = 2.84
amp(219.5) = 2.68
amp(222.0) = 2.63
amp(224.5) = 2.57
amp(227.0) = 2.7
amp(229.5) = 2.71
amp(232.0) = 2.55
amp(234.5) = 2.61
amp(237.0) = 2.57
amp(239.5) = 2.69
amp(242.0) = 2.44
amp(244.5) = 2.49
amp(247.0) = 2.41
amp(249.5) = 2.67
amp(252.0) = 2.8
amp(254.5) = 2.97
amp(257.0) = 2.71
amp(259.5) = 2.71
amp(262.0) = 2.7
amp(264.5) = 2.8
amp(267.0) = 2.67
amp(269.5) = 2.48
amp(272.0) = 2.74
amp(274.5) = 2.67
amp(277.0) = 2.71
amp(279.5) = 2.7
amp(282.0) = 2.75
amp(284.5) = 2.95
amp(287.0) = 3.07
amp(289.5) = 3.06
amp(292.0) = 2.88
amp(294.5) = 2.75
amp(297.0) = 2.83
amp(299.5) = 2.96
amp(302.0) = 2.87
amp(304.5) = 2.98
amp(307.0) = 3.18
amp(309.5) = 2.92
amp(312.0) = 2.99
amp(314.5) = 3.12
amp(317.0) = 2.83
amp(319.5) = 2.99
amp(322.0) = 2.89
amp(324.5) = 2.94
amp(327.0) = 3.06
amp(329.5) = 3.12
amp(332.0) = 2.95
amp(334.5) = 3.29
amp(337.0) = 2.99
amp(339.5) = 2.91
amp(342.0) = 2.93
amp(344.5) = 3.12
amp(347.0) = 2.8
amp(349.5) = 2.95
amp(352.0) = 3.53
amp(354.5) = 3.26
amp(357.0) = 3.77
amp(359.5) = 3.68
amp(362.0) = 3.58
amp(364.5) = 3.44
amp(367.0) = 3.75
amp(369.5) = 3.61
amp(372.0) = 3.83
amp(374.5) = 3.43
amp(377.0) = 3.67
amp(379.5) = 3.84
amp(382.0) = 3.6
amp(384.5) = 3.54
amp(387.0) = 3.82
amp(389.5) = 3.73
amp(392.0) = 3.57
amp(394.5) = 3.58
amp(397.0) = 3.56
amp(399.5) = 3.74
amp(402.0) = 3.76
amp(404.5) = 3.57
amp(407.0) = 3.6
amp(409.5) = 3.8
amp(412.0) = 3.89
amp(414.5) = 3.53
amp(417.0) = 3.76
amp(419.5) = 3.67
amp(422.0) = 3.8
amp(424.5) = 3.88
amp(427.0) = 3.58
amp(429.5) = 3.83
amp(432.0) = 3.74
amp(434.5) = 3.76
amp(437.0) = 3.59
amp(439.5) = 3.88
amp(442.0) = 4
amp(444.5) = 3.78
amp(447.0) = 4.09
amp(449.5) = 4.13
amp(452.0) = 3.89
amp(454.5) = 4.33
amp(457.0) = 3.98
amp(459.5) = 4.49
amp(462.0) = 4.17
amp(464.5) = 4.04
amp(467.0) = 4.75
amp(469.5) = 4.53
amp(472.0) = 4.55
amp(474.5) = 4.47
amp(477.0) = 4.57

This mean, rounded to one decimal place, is 3.7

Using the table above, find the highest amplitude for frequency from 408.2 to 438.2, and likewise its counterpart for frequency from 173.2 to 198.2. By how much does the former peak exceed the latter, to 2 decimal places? 0.49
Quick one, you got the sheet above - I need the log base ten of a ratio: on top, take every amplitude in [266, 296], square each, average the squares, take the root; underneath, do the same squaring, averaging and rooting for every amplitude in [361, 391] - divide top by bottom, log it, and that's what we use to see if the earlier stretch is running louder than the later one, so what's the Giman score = -0.12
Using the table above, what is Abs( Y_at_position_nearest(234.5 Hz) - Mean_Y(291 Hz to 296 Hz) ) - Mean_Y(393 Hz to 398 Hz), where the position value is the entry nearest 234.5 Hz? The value -3.37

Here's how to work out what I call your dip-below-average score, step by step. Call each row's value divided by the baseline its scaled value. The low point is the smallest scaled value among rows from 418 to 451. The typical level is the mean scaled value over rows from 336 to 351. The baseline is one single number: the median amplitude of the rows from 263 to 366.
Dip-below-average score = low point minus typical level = 0.21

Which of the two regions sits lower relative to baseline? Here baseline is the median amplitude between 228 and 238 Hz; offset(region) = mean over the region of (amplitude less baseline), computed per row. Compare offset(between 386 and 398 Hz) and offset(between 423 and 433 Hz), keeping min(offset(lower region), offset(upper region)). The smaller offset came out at 1.1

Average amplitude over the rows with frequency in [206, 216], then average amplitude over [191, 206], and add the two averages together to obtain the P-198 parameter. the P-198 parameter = 5.78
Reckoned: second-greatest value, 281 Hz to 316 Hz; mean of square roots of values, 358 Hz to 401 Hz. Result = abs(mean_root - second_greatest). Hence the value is 1.21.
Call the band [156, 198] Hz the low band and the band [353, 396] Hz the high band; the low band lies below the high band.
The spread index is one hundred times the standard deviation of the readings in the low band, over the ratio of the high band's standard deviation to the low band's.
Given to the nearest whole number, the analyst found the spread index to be 18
